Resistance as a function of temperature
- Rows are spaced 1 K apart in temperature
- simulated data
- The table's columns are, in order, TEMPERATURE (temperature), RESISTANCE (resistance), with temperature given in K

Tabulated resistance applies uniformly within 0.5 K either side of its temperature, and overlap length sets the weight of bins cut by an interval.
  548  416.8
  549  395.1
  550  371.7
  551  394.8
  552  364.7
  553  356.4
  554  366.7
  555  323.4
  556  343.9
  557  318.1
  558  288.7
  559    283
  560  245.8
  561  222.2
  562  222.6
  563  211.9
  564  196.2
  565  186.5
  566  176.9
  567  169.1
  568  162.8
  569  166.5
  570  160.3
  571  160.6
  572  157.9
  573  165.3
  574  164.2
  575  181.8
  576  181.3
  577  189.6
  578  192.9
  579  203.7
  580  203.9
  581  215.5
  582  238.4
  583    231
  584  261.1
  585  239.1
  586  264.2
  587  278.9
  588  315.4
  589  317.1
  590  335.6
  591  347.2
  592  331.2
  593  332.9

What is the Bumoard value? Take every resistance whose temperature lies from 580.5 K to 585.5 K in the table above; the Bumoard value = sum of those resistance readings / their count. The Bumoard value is 237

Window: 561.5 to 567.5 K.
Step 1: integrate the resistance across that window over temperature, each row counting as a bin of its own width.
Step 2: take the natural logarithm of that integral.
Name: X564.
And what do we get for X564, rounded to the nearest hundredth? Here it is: 7.06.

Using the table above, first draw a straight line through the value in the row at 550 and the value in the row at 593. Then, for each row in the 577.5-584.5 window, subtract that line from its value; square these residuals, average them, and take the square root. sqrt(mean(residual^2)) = 125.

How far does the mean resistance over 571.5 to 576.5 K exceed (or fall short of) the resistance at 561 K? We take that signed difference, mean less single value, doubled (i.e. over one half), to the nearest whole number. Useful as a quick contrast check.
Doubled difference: -104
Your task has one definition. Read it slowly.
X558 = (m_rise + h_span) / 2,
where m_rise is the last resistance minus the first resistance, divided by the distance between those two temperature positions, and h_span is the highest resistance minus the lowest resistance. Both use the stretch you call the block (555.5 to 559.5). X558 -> 20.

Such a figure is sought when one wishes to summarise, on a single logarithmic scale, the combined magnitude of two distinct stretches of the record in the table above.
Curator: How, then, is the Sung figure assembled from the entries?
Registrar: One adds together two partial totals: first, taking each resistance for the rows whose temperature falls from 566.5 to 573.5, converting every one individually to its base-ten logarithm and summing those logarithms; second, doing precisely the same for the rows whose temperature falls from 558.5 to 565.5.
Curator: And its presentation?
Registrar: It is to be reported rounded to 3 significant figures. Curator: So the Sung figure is 31.9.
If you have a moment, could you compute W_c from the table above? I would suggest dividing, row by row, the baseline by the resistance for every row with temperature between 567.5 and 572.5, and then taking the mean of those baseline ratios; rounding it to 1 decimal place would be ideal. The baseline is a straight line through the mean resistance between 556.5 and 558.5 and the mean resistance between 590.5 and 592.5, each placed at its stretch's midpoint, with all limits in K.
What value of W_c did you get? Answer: 2.0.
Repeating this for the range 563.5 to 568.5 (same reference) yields 1.8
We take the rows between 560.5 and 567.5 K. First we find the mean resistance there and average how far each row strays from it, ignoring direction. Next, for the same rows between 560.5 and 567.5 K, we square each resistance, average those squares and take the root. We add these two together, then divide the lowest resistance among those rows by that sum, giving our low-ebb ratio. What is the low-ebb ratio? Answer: 0.78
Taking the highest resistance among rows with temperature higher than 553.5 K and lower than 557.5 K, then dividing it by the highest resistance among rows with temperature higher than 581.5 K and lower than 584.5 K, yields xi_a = 1.4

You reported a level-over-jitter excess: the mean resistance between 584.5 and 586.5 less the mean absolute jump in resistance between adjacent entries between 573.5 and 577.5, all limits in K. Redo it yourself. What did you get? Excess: 243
